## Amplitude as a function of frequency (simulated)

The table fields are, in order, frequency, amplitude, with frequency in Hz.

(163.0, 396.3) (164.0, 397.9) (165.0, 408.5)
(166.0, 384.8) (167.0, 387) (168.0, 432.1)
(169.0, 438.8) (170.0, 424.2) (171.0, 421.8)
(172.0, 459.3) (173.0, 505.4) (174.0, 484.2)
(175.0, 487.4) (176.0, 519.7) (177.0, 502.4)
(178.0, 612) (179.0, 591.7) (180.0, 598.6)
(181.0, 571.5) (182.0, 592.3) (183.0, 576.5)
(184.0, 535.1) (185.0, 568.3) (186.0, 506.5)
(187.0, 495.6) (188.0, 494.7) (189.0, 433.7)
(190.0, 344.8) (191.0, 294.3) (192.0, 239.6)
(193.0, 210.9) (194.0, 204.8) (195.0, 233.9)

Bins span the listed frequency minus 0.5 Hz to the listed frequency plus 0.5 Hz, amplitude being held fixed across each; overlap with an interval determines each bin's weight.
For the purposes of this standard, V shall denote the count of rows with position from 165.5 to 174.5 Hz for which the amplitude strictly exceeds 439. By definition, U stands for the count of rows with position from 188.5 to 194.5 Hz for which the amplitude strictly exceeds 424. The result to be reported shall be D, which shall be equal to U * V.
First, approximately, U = 1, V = 3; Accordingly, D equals 3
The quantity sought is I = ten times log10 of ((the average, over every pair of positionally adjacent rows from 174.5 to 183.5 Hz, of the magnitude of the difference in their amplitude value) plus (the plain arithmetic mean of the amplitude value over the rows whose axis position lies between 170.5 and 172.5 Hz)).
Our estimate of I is 26.7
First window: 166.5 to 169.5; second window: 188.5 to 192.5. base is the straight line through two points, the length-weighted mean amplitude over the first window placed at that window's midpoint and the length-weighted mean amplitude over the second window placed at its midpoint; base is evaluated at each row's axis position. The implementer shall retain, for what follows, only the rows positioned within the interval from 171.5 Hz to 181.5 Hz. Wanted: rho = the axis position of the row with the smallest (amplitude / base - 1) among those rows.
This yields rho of 172.0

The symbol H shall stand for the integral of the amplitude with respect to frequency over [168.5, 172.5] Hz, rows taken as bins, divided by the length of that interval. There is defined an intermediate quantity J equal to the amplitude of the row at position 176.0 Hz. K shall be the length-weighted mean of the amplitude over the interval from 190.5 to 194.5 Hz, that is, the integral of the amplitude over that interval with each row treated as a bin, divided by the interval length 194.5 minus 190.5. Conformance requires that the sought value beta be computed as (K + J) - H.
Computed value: 321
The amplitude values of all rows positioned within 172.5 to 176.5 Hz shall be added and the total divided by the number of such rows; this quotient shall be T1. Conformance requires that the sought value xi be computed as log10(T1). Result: 2.70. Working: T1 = 499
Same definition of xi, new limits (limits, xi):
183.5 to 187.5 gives 2.72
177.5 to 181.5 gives 2.77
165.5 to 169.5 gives 2.61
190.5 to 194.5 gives 2.38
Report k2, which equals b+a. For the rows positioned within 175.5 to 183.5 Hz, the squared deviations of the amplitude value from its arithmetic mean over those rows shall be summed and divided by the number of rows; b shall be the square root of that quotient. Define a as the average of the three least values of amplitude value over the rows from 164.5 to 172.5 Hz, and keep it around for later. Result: 430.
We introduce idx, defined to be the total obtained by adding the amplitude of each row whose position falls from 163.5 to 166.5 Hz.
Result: 1191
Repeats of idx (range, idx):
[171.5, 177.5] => 2958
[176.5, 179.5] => 1706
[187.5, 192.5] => 1807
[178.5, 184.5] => 3466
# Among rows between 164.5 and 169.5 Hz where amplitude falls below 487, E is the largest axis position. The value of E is 169.0 Hz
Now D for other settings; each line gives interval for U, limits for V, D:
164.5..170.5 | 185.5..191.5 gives 9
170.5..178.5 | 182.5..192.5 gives 42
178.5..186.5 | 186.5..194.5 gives 16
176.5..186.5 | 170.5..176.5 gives 50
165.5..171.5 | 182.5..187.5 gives 15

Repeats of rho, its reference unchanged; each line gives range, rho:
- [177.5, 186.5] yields 186.0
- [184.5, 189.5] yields 189.0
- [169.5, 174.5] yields 170.0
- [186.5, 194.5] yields 194.0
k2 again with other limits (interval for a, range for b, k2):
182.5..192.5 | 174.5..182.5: 338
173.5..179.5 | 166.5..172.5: 513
